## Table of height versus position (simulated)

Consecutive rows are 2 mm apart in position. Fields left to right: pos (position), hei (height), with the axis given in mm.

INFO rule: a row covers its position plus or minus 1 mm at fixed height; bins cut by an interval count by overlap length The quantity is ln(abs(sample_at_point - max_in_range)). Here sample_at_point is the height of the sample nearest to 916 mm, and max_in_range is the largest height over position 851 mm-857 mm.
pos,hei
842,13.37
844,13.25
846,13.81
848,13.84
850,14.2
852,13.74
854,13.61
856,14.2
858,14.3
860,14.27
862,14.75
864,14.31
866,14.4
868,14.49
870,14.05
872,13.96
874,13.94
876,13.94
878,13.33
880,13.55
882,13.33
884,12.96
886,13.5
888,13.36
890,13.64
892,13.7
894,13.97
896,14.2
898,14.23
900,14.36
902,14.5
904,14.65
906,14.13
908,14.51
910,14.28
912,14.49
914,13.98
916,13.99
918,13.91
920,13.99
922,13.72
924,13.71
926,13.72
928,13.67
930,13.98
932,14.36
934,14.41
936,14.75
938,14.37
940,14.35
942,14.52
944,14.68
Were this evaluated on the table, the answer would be -1.6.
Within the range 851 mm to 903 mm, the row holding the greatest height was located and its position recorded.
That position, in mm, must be 862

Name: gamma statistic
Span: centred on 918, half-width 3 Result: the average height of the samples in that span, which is 13.96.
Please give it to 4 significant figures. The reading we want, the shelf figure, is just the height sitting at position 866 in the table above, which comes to 14.40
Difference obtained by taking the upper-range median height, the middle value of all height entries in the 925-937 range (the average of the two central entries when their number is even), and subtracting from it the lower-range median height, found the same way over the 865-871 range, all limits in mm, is -0.2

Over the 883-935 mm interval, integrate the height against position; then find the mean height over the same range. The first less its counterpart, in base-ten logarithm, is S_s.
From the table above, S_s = 2.9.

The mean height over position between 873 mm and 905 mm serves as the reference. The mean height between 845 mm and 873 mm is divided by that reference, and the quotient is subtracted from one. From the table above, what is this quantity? -0.023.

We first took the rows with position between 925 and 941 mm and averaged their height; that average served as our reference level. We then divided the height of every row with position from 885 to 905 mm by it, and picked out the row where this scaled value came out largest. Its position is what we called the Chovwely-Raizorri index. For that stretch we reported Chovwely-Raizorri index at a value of 904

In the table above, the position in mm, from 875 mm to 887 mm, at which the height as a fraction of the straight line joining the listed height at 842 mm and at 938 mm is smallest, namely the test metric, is 884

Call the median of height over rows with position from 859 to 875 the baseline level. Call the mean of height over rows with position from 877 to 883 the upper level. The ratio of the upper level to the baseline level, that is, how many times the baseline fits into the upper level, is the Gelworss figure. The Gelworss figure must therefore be 0.94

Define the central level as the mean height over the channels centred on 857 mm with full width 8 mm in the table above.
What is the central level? 14.1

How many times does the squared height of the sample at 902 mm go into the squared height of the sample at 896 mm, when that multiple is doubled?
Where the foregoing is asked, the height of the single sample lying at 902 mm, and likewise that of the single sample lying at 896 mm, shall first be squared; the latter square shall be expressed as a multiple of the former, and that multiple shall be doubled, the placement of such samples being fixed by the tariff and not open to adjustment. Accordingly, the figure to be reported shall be 1.92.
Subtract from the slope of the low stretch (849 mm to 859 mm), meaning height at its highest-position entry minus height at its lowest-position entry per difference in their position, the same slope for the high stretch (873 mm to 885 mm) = 0.11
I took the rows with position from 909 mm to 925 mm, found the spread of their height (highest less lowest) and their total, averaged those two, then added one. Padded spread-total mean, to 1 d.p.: 57.4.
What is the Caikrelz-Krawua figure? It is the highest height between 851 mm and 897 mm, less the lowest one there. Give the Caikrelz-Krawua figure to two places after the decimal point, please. 1.79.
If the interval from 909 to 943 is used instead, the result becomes 1.08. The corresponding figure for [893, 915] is 0.68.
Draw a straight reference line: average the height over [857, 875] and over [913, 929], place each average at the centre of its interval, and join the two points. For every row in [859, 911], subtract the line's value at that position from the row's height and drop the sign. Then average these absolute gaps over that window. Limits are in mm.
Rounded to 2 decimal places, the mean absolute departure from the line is 0.41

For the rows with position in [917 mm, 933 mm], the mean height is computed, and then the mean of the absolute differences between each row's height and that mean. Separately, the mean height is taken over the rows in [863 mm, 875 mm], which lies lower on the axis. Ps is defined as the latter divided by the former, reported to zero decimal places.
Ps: 80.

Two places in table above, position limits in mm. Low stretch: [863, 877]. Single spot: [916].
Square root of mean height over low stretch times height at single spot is 14.1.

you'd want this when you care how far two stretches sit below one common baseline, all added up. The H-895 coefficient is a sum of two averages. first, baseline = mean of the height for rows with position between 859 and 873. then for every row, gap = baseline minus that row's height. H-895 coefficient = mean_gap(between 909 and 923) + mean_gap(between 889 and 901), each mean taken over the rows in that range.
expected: 0.57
